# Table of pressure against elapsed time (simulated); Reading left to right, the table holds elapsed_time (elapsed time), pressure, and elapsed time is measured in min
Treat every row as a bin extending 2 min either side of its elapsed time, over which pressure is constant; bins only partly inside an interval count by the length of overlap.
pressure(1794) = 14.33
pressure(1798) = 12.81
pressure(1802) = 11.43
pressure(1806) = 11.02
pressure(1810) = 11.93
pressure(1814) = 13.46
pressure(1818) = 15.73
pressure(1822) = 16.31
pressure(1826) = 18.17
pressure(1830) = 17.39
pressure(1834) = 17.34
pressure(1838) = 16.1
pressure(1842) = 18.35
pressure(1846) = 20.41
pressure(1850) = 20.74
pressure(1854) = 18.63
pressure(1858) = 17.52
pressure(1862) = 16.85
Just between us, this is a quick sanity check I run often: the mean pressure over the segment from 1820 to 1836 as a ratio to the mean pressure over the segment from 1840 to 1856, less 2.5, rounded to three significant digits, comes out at -1.61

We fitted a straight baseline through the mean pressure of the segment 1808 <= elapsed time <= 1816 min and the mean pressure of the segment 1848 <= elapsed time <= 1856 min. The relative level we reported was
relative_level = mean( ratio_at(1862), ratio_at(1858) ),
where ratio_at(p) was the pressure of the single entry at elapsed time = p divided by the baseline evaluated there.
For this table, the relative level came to 0.82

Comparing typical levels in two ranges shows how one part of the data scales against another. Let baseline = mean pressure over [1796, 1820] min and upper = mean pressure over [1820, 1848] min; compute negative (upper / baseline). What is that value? -1.39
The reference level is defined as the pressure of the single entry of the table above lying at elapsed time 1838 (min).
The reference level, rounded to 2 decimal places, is 16.10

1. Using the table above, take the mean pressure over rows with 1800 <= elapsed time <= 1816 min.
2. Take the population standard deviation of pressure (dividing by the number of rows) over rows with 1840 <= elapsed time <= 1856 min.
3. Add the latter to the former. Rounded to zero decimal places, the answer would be 13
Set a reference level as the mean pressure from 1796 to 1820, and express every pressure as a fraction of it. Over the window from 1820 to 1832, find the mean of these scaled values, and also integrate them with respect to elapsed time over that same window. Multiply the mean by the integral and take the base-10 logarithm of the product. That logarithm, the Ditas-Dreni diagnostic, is 1.35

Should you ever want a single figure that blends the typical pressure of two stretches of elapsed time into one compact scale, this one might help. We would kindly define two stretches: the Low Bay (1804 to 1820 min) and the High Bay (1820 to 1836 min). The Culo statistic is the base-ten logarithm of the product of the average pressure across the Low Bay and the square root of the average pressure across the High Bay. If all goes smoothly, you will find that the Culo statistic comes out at 1.73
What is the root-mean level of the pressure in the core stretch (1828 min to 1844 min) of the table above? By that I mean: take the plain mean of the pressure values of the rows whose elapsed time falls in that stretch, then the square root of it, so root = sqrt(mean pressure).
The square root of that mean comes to 4.2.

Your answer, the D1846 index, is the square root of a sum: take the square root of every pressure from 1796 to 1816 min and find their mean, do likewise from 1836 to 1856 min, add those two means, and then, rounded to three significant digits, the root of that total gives 2.80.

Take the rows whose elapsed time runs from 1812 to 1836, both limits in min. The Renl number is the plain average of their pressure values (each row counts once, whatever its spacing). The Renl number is 16.4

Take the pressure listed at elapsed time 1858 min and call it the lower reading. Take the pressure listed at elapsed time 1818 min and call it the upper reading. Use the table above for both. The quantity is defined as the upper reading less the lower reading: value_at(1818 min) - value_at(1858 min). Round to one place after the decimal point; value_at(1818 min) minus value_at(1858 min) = -1.8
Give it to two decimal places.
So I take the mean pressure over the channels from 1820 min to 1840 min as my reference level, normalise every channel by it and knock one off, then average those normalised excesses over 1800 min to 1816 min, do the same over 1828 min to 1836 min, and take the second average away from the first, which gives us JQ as -0.32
